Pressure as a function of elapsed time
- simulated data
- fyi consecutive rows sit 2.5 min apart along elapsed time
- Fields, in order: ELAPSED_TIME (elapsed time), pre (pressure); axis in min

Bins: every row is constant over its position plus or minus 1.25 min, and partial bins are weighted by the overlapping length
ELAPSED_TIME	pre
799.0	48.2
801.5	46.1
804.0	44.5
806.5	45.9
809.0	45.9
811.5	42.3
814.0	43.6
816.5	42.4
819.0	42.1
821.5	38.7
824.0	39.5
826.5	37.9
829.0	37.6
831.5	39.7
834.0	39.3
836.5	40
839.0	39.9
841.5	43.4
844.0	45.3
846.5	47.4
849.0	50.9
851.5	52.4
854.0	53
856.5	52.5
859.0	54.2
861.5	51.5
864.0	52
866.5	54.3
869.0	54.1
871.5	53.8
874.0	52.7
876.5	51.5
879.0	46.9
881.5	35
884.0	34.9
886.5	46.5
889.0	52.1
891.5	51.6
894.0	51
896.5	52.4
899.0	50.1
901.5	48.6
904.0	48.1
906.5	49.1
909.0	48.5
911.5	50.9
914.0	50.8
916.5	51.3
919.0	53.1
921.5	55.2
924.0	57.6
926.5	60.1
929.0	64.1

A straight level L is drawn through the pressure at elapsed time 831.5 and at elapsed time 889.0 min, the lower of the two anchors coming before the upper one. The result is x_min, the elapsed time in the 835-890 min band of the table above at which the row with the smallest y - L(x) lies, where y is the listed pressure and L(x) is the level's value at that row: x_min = 884.0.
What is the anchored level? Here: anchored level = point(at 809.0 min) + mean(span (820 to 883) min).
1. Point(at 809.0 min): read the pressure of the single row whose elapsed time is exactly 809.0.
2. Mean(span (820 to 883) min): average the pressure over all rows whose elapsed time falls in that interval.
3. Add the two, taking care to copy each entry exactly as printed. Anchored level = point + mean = 92.4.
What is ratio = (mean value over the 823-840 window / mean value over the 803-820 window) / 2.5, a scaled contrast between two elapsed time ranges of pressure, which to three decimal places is 0.357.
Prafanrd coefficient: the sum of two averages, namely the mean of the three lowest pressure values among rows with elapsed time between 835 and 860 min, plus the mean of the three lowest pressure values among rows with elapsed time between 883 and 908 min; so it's 84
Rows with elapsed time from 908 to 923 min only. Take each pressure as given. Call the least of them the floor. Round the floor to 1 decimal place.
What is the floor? 48.5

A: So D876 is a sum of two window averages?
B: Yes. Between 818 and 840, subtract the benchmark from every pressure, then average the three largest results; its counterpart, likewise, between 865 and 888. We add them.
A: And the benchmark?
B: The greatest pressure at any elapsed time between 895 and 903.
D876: -10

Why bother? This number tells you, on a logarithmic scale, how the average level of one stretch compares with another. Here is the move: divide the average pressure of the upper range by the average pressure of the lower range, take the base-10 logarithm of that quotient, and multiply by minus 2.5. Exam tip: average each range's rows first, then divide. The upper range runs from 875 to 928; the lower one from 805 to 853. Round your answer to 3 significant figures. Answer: -0.163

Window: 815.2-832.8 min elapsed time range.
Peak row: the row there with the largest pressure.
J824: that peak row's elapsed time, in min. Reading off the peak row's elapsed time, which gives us 816.5 min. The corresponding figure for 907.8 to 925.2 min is 924.0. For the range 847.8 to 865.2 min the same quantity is 859.0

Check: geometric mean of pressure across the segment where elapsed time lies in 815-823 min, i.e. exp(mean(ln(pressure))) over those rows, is 41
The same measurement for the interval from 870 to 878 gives 53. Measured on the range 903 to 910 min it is 49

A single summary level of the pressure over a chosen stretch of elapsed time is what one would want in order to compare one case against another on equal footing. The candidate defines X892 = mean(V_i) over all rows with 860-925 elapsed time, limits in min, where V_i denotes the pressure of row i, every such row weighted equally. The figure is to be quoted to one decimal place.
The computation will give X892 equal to 50.1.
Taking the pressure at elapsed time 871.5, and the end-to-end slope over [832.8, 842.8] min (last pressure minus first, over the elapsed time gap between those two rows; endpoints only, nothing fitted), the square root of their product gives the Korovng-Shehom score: 5.4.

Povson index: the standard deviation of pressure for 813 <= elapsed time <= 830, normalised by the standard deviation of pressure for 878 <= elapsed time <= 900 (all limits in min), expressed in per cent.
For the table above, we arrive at 34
